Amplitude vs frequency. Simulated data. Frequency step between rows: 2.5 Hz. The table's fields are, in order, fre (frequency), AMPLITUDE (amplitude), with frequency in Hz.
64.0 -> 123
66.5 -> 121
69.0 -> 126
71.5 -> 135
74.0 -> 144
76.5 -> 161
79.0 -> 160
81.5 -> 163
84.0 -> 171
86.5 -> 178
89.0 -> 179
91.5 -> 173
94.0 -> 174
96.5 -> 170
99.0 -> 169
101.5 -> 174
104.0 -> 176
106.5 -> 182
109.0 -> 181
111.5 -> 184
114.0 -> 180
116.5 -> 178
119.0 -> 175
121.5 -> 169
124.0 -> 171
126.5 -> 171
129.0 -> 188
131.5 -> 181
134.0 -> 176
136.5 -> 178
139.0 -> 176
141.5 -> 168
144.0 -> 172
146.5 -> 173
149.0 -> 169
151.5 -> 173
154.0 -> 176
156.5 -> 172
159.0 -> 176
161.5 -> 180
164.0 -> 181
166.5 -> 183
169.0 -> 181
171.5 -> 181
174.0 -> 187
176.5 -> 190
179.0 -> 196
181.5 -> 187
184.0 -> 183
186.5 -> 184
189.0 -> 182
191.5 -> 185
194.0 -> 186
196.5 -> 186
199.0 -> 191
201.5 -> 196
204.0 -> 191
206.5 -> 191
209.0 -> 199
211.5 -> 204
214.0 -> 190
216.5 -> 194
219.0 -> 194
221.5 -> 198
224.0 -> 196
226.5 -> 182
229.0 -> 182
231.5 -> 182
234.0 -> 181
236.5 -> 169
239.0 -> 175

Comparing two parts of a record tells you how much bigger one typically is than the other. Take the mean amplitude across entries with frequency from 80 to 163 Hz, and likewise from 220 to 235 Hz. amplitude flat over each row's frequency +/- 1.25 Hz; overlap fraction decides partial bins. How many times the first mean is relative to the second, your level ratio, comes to 0.94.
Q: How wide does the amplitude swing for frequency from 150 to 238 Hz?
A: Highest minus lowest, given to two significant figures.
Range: 35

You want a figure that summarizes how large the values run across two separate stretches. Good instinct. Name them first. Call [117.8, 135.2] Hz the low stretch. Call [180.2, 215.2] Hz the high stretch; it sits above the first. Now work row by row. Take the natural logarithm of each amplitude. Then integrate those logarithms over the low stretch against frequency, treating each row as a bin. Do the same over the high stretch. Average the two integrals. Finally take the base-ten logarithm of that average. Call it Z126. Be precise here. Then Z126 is 2.14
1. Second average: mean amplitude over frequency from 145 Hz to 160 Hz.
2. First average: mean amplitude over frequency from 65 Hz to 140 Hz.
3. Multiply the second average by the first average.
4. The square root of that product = 171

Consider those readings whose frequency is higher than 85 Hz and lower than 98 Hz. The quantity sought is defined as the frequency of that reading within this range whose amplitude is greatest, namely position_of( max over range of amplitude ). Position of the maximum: 89.0 Hz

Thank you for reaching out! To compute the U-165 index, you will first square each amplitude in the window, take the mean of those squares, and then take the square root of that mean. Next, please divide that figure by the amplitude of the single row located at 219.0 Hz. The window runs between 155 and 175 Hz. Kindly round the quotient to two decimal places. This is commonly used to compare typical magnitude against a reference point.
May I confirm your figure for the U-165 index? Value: 0.93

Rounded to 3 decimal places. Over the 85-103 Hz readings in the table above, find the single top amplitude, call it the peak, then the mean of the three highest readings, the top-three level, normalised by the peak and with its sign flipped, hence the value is -0.989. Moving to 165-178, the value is -0.982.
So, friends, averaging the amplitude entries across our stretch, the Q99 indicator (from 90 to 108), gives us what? 174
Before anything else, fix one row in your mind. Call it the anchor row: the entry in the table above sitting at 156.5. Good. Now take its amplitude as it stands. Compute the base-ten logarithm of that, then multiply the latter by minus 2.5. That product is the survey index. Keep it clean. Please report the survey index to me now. -5.589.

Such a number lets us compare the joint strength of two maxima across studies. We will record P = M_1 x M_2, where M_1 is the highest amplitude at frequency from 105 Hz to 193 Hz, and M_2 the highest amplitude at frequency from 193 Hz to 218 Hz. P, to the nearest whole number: 39984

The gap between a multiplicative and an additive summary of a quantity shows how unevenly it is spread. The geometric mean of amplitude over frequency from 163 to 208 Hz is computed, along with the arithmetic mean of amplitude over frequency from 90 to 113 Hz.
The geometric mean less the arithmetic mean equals 11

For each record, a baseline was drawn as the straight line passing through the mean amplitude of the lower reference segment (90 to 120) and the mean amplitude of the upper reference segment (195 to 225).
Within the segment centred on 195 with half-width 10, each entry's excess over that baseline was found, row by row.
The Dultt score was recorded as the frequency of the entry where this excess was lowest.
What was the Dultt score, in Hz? 189.0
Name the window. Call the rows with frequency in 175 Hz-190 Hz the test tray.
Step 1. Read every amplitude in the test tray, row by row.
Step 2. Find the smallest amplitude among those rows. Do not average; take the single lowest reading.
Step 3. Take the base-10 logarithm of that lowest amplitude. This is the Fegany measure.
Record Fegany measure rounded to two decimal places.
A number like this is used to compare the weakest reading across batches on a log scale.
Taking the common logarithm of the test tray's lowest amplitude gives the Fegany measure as 2.26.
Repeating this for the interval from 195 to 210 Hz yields 2.27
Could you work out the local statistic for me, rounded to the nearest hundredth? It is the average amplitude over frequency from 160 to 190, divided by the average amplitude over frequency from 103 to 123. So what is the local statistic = 1.04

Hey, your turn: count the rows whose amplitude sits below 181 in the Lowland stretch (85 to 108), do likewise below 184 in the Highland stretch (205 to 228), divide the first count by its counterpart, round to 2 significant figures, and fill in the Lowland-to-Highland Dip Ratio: 8.0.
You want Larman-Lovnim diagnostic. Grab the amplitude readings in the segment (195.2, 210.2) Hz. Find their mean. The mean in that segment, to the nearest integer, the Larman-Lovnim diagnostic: 192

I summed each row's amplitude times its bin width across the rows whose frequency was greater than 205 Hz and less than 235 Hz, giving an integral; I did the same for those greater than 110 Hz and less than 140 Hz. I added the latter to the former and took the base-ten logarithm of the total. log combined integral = 4.04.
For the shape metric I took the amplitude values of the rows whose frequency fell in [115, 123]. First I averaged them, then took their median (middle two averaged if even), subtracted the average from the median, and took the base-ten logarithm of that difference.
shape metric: 0.0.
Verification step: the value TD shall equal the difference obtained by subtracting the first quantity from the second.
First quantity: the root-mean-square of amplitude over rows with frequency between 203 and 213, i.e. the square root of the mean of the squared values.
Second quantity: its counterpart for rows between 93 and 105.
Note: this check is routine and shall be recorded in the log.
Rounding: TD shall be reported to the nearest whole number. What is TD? -24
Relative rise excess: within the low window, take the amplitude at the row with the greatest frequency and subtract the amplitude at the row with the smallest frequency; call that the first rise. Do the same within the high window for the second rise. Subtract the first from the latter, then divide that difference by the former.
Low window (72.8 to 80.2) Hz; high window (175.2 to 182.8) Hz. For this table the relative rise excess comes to -1.19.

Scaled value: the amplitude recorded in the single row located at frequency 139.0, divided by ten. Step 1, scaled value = 17.6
